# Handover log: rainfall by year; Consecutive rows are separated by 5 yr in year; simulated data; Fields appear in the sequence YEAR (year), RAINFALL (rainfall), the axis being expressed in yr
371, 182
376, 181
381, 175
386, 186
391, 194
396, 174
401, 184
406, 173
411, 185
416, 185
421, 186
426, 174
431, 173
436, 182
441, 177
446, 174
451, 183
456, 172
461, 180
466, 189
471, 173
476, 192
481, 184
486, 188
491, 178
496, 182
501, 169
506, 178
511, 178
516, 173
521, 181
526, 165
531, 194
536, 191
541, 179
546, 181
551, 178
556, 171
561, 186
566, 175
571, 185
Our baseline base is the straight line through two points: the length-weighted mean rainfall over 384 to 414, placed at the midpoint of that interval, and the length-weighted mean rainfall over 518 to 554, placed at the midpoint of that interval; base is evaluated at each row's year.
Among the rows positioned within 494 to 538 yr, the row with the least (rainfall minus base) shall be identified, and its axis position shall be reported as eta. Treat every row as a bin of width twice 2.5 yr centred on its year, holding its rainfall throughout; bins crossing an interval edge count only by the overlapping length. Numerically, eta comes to 526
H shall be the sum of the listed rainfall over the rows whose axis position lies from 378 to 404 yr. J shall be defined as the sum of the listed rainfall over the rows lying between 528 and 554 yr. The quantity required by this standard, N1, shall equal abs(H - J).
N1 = 10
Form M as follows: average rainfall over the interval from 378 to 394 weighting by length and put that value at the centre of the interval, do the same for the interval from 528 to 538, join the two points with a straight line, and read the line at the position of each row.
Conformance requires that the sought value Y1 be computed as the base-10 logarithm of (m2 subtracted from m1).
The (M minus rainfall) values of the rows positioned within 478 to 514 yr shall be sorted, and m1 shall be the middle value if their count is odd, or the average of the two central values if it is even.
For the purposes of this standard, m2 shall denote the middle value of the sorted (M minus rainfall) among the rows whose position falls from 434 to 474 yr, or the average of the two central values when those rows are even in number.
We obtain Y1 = 0.4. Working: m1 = 11.3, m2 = 9.0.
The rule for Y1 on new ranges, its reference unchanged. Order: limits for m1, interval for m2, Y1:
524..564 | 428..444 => 0.2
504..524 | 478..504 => 0.7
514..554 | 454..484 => 0.7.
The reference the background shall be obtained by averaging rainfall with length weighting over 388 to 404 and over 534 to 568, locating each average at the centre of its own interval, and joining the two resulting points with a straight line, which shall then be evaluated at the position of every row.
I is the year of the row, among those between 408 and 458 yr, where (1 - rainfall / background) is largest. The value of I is 456 yr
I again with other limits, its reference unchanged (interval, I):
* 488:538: 526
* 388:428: 406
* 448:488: 456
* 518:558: 526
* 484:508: 501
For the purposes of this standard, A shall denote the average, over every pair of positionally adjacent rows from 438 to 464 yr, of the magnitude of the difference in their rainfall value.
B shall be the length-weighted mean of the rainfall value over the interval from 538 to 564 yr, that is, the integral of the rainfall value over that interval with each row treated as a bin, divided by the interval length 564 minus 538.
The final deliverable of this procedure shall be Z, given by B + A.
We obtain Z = 187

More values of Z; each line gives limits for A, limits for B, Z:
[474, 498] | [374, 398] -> 189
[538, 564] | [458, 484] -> 190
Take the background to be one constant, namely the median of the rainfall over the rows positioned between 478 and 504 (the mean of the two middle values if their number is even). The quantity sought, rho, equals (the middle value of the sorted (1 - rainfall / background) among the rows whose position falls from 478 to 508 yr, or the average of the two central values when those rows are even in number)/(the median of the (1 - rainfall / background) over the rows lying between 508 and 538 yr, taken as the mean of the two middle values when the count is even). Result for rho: 0.8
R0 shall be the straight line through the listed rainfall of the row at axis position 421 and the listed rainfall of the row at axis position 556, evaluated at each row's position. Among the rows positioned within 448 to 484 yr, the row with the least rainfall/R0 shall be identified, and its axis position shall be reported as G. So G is 456 yr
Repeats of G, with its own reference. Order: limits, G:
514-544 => 526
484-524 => 501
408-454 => 431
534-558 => 556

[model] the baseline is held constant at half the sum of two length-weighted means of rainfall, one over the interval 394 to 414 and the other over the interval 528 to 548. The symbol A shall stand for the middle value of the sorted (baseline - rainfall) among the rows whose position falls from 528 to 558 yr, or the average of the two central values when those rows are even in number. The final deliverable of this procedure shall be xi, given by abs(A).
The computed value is 2.6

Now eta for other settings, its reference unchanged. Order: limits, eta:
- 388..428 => 406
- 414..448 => 431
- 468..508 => 501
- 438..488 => 456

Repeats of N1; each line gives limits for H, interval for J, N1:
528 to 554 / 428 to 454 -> 34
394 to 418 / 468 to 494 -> 14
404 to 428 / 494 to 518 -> 23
